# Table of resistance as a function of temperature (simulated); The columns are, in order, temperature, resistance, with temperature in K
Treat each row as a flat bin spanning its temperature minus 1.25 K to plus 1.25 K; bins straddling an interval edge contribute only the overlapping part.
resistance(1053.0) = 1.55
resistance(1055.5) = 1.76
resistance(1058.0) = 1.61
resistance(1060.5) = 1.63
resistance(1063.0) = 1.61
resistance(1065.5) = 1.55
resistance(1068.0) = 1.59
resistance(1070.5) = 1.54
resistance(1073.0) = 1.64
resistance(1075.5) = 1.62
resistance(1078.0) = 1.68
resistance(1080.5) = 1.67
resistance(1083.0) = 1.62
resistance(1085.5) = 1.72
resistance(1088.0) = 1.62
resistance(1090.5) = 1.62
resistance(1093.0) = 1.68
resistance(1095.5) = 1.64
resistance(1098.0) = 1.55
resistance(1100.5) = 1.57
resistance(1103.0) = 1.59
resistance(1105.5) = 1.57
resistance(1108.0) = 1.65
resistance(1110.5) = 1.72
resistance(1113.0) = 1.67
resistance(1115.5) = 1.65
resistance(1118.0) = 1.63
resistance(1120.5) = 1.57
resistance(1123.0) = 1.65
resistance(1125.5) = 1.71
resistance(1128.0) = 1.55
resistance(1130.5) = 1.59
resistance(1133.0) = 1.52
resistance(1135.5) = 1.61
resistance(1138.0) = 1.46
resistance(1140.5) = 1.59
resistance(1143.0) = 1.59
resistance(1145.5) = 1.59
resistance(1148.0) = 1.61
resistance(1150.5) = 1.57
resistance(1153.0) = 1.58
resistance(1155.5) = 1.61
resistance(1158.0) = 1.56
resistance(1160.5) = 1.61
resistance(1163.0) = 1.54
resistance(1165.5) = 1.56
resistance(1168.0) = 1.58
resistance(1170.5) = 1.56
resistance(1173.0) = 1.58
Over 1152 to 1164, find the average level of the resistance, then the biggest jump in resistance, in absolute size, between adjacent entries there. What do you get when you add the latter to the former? 1.65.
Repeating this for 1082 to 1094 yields 1.75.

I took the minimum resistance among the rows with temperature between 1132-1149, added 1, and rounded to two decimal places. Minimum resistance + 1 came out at 2.46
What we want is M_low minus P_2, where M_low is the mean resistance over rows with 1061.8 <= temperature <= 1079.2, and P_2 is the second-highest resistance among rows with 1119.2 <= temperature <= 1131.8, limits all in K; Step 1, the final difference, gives -0.046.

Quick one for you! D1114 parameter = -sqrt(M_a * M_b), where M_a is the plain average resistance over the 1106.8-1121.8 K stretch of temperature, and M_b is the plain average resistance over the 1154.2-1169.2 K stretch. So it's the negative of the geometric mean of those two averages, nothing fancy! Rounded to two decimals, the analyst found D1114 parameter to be -1.61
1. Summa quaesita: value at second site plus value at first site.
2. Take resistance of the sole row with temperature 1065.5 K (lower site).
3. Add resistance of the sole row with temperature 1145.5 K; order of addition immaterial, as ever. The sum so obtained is 3.14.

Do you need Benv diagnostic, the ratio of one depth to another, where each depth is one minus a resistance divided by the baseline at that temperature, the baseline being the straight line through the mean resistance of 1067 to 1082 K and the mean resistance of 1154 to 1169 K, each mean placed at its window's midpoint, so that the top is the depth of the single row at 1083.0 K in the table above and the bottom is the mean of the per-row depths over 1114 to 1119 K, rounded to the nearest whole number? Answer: 0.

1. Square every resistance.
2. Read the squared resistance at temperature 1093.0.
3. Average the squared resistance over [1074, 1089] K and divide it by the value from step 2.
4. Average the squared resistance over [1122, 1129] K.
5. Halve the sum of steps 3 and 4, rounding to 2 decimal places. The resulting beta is 1.83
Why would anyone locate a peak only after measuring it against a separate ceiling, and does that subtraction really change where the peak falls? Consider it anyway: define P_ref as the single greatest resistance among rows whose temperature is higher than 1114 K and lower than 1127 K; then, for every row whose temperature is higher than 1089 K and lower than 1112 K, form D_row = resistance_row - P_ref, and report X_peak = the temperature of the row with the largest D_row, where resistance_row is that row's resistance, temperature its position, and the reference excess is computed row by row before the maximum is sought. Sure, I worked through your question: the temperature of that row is 1110.5 K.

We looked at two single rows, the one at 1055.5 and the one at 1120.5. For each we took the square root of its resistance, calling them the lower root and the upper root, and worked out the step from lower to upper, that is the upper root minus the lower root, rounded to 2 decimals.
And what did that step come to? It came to -0.07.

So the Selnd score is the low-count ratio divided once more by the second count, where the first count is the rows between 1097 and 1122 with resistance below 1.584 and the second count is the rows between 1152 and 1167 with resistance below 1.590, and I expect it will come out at 0.25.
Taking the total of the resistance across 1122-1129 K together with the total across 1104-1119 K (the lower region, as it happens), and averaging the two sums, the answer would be 7.4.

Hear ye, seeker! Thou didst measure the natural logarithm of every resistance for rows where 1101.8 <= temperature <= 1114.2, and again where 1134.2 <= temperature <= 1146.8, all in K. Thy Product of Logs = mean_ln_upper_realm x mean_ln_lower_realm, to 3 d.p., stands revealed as 0.222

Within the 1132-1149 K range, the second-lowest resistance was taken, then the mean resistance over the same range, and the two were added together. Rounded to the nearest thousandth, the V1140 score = 3.087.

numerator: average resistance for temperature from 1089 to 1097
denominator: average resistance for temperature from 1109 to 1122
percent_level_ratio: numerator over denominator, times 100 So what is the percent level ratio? 100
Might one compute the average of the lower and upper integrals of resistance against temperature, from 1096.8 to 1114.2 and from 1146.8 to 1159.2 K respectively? 24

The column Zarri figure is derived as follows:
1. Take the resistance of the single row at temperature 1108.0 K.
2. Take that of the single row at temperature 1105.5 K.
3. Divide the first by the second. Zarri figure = 1.05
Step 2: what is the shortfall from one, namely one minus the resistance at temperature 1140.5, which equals -0.59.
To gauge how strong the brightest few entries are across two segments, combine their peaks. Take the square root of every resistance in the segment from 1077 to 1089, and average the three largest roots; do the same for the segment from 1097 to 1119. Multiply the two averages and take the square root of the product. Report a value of 1.30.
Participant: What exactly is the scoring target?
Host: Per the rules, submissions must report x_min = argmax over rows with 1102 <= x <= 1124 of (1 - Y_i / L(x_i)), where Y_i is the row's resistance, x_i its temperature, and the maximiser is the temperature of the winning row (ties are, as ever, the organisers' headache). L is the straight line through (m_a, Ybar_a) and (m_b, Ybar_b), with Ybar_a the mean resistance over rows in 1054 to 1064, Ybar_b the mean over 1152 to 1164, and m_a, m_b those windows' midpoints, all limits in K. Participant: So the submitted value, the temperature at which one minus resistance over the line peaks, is 1105.5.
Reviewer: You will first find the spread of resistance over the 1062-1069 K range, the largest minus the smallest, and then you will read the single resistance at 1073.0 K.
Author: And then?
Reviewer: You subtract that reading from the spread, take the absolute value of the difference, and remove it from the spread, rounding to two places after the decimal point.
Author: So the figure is -1.52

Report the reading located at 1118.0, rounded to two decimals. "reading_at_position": 1.63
